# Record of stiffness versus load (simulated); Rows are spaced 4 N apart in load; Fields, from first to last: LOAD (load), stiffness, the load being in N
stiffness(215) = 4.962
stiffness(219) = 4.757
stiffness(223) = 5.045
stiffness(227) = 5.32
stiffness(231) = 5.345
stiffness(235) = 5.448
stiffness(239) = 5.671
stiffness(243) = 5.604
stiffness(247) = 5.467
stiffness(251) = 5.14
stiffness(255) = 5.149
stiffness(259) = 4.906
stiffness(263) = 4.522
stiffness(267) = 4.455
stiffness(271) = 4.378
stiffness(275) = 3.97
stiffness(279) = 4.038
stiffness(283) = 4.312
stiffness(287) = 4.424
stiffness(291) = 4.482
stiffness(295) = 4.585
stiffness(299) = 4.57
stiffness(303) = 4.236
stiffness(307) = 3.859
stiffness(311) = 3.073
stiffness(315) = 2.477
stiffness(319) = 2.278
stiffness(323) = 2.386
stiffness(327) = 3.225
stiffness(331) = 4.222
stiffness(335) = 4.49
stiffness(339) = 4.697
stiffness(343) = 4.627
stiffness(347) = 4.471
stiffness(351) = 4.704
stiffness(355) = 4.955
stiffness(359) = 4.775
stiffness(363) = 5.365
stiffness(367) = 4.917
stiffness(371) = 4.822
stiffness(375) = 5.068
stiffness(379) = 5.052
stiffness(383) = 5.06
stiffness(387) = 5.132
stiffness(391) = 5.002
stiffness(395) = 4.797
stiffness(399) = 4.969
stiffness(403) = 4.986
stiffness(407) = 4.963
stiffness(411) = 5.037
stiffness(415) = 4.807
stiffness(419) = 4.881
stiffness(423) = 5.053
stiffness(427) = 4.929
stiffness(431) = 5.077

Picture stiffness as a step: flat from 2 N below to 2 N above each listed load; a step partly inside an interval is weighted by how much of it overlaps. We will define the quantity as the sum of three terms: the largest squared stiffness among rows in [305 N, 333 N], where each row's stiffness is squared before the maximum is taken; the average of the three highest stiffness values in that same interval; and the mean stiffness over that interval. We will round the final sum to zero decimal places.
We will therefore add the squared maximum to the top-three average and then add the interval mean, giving 25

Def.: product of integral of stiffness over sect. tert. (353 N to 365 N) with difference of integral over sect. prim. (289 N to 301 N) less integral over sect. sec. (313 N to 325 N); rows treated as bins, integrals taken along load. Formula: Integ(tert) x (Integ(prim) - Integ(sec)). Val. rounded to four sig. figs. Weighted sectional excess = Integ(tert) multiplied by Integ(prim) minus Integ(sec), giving 1569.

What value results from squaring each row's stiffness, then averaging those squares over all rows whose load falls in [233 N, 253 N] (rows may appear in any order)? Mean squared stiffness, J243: 29.9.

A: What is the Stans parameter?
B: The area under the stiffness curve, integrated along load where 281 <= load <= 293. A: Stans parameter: 53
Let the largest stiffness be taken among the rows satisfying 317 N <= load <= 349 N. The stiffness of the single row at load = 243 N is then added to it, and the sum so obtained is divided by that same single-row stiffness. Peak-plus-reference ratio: 1.84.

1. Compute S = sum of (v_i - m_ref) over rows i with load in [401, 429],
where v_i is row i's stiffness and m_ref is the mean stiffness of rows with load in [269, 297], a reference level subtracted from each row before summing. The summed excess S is 4.5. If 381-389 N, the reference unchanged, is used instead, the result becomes 1.6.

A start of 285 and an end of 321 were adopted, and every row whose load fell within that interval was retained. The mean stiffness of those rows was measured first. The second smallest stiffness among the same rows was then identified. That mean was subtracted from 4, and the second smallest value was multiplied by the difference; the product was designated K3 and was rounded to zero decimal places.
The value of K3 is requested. 1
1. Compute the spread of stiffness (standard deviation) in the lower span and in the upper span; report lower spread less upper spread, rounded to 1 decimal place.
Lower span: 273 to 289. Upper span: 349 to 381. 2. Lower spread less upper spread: 0.0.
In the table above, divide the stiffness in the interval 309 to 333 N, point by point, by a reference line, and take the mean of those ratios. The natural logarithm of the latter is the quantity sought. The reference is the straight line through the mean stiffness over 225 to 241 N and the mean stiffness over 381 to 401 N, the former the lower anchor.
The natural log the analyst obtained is -0.57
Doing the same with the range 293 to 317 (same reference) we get -0.32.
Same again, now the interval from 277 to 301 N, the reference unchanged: -0.18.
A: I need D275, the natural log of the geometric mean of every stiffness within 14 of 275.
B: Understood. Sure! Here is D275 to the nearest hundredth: 1.46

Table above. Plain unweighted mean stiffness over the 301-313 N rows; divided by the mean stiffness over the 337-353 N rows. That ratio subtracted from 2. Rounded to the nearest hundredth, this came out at 1.20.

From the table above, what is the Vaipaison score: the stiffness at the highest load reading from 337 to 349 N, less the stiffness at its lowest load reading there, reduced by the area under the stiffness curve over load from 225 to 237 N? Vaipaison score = -65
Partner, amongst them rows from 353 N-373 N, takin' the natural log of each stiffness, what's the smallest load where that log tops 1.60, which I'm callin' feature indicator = 355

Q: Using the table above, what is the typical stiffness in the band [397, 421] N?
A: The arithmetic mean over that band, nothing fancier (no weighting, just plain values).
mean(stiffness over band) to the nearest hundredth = 4.94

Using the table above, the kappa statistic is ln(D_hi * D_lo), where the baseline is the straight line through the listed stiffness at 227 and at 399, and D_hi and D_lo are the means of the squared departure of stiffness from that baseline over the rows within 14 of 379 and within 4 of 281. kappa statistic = -4.4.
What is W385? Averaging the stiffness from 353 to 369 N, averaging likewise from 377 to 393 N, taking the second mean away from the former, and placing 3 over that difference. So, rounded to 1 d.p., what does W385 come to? -51.3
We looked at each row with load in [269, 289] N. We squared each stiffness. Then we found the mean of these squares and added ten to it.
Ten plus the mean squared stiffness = 27.9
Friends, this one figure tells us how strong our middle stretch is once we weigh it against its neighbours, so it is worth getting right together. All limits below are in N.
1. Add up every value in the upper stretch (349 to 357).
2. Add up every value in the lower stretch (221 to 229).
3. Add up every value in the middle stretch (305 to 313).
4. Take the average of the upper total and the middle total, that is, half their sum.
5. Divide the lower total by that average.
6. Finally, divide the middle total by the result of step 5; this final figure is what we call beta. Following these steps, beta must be 5.5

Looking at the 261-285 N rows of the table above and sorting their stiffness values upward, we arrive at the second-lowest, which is 4.038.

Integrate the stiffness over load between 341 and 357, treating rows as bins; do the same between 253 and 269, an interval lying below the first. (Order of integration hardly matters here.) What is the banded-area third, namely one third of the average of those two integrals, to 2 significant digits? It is 25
